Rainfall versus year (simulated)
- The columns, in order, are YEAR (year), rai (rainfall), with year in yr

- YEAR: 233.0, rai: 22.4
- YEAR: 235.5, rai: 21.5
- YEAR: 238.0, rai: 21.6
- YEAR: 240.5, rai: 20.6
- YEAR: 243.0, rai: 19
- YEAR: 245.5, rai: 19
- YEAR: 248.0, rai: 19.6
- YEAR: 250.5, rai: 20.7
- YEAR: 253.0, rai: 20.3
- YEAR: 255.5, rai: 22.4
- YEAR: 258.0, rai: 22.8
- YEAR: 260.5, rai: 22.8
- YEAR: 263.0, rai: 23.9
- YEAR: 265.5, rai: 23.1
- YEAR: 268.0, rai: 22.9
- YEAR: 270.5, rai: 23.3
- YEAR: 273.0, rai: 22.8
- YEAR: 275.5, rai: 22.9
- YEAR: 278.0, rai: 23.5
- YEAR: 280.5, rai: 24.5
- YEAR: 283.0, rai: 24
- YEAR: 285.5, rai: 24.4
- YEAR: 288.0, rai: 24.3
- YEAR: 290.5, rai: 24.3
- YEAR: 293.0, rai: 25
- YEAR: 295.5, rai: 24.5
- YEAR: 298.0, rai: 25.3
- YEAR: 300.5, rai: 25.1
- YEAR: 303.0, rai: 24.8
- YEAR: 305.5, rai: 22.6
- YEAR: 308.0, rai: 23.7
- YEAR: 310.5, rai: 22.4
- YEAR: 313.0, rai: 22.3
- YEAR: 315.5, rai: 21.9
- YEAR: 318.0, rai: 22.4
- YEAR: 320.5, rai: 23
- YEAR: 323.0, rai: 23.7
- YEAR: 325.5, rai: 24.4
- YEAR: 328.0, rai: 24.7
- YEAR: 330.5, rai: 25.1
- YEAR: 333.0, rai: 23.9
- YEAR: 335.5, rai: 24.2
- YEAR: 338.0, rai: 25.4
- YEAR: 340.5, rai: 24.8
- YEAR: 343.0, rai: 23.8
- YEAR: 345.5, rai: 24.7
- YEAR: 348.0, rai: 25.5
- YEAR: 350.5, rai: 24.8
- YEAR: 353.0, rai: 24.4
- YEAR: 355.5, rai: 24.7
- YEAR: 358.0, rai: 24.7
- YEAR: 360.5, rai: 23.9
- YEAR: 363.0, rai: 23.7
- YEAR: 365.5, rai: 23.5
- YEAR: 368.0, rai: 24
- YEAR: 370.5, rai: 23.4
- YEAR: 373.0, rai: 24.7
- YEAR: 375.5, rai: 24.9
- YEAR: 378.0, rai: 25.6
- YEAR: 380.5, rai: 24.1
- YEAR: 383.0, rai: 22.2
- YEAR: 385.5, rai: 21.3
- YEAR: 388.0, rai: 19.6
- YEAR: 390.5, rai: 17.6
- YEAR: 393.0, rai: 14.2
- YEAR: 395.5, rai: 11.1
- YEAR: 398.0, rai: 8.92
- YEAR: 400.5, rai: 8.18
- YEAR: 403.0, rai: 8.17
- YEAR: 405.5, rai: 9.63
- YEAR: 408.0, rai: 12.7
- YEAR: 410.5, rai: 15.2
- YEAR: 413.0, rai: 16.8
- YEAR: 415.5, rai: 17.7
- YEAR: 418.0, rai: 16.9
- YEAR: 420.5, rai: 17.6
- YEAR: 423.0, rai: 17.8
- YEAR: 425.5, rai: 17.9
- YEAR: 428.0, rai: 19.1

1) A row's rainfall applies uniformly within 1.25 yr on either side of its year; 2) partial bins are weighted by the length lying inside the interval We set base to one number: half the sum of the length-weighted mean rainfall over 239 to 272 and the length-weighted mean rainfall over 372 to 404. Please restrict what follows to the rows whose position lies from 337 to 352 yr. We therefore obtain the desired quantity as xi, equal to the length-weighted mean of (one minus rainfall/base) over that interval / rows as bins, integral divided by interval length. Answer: -0.262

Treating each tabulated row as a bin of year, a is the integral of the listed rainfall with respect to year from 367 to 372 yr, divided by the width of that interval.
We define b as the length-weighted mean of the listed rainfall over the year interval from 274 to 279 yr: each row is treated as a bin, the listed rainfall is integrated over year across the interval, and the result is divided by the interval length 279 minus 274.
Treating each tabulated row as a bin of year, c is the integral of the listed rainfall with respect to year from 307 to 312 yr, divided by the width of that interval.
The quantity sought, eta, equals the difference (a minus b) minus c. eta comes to -22.4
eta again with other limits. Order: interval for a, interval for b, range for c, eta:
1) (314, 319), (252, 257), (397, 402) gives -7.8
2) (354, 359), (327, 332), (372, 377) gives -25.0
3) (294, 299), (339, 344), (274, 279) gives -22.7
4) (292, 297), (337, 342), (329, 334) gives -24.8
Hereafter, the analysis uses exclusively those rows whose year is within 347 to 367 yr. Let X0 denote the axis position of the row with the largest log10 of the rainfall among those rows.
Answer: 348.0 yr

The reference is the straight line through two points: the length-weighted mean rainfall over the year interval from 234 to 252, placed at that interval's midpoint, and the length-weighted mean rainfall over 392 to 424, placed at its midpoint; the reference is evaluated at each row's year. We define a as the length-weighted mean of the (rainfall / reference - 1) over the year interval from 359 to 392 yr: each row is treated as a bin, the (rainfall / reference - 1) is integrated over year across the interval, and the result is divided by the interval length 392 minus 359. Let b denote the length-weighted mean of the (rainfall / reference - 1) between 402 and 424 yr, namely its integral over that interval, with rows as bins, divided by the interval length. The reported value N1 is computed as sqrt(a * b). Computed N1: 0.26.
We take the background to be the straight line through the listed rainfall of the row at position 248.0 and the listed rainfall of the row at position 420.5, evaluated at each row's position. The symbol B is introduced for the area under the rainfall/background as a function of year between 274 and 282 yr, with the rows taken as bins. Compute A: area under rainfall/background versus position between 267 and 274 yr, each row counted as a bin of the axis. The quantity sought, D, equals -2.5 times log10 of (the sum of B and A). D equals -3.15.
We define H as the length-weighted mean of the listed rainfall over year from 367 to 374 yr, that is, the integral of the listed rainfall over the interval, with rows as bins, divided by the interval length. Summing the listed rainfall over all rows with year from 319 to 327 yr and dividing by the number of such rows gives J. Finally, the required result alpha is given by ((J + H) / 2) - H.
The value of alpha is 0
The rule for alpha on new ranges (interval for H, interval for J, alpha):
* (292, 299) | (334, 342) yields 0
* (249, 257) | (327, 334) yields 2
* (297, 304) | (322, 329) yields 0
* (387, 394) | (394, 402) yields -4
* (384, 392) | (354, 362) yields 3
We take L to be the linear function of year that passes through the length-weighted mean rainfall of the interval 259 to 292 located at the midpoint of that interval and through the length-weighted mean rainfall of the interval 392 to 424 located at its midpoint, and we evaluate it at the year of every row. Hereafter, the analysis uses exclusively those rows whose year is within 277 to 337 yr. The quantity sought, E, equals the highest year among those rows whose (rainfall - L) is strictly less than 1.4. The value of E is 315.5 yr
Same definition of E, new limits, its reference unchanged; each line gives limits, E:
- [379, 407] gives 405.5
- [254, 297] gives 283.0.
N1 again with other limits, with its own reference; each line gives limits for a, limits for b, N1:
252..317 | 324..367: 0.37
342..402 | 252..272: 0.26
